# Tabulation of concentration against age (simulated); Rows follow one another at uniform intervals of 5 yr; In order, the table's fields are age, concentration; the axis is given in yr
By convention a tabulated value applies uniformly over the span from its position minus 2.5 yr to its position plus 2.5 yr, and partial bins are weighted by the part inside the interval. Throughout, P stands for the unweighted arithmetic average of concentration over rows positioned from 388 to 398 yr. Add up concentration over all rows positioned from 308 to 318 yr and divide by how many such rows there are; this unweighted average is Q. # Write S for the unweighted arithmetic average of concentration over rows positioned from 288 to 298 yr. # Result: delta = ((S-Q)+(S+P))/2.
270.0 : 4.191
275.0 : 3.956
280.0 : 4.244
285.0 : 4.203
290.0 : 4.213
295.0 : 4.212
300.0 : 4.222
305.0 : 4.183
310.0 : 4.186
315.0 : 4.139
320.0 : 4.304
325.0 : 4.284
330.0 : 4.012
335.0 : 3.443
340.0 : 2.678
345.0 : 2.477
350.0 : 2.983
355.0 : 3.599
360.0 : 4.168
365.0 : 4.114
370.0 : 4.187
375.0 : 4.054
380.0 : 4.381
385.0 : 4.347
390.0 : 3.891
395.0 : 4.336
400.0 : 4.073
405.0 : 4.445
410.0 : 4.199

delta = 4.2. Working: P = 4.11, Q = 4.16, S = 4.21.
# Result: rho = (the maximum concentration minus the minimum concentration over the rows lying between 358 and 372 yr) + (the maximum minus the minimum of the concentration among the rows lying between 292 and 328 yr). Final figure 0.2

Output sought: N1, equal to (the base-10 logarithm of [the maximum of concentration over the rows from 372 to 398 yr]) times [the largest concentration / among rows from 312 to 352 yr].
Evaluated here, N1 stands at 2.76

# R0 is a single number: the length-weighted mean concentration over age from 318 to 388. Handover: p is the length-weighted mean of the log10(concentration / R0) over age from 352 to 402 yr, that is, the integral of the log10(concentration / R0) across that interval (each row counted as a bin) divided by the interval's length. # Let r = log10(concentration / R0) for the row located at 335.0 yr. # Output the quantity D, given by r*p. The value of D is -0.0014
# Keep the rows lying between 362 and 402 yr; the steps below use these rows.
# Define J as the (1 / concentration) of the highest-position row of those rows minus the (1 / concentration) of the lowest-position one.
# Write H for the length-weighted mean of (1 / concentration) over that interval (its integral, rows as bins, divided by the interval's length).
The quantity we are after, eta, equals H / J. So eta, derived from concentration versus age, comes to 98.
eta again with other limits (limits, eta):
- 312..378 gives 55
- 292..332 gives 20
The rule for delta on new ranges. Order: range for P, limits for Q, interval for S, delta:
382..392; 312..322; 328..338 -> 3.7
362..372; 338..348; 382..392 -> 4.9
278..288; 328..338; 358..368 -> 4.4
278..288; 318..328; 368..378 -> 4.1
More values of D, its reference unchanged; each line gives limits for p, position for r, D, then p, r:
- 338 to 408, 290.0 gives 0.0000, 0.001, 0.047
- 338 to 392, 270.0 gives -0.0006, -0.015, 0.044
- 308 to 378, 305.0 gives -0.0004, -0.009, 0.043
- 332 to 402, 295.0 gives -0.0004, -0.009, 0.046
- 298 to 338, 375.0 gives 0.0009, 0.031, 0.030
